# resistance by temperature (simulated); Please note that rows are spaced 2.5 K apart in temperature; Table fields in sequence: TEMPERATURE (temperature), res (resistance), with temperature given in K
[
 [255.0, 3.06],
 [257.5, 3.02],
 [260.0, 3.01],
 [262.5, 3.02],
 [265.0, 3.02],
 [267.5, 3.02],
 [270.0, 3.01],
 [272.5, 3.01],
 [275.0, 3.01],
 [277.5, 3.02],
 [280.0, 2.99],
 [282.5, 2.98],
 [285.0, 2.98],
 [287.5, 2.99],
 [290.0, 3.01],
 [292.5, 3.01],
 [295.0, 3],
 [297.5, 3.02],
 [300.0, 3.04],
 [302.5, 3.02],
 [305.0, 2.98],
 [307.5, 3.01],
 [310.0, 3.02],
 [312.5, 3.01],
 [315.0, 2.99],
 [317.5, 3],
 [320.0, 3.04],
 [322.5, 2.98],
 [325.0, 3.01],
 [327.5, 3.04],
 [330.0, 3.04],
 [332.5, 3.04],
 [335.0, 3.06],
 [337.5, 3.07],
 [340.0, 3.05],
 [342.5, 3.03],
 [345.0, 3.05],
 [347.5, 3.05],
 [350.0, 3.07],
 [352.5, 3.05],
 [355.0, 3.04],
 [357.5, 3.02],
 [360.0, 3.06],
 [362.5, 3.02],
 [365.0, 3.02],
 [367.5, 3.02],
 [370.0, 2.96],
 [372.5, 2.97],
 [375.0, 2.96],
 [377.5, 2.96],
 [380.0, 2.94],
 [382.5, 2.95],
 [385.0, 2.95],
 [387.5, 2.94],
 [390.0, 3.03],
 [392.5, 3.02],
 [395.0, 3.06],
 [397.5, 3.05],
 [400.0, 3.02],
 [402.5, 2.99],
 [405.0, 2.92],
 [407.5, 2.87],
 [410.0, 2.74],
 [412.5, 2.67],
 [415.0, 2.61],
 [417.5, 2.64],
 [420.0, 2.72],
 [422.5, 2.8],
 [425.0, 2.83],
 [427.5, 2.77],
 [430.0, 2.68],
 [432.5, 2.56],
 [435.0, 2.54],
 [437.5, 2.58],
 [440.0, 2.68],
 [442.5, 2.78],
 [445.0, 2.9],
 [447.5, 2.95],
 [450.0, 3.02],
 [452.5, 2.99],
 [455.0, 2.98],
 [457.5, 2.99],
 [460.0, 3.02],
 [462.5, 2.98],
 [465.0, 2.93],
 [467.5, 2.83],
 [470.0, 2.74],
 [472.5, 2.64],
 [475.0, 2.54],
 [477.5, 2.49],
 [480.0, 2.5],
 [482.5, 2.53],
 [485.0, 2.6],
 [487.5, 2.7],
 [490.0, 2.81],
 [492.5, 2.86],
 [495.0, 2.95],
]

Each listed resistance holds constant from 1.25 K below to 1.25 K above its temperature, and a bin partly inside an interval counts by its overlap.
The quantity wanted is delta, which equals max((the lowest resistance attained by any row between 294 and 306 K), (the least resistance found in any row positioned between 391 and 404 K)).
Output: 2.99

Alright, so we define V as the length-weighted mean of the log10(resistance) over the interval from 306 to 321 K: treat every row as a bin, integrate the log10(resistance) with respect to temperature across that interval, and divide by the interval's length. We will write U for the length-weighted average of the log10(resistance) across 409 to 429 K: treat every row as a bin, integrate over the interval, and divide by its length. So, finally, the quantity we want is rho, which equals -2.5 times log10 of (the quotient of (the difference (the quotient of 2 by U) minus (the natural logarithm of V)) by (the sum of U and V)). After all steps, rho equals -1.92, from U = 0.435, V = 0.479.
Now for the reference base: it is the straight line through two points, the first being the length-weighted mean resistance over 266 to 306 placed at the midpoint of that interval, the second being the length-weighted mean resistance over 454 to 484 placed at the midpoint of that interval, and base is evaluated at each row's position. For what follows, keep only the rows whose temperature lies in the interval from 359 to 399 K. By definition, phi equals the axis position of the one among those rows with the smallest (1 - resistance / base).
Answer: 395.0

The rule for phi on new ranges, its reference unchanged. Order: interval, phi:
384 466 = 460.0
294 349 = 337.5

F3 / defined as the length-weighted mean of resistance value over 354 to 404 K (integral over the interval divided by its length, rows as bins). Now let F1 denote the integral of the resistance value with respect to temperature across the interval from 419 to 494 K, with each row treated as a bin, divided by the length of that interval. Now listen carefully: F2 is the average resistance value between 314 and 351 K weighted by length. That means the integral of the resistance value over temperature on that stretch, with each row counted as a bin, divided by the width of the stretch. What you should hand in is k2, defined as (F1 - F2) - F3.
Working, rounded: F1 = 2.77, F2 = 3.03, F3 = 3.00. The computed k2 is -3.3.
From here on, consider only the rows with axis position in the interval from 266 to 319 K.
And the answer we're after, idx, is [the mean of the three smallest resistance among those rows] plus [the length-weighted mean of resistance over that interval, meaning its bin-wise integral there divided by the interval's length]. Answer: 5.99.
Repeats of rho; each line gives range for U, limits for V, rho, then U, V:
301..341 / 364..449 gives -1.81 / 0.480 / 0.455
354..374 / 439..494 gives -1.83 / 0.479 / 0.445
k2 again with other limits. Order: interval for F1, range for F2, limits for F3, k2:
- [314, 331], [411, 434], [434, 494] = -2.5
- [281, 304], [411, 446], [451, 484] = -2.5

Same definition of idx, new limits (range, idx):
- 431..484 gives 5.28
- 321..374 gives 6.00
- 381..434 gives 5.45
